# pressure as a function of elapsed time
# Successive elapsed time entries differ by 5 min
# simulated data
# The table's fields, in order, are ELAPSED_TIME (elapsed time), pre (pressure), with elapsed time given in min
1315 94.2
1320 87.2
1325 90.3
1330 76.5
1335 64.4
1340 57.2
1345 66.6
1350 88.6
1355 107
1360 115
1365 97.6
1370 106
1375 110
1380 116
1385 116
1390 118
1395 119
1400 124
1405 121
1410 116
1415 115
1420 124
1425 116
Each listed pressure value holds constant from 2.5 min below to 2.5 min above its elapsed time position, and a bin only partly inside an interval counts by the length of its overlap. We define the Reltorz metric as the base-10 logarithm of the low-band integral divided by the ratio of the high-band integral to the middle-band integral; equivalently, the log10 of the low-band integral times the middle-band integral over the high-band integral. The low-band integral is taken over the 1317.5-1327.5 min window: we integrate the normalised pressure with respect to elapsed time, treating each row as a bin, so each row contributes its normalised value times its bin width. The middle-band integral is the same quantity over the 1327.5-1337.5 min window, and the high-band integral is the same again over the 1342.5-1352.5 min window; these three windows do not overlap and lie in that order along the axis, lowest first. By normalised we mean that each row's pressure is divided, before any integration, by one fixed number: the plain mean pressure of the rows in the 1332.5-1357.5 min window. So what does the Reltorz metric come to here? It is 1.02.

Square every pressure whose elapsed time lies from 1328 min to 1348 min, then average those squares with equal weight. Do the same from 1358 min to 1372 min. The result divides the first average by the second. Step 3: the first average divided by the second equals 0.4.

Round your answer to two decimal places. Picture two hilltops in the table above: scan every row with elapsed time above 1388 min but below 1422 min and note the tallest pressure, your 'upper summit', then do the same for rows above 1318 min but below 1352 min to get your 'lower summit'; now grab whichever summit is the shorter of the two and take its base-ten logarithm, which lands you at 1.96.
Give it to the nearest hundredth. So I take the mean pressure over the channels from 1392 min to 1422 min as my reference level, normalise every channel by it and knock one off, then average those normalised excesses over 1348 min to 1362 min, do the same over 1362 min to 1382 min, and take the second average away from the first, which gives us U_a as -0.03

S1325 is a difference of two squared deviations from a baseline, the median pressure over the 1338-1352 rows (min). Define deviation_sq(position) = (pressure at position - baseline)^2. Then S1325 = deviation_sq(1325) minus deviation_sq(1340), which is 473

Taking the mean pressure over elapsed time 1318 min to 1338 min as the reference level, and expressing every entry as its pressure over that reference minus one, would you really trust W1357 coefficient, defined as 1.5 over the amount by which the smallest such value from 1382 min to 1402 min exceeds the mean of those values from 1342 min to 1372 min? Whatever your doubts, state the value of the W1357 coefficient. 6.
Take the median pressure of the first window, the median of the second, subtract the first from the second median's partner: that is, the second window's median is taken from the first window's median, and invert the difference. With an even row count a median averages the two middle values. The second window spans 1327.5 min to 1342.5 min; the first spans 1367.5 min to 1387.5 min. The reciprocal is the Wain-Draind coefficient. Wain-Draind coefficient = 0.021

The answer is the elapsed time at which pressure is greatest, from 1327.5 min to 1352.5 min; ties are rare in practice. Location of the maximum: 1350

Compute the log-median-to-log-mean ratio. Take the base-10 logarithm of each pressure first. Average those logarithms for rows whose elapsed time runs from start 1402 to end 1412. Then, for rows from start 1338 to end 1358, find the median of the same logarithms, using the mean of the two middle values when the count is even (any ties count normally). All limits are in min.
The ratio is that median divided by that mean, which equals 0.91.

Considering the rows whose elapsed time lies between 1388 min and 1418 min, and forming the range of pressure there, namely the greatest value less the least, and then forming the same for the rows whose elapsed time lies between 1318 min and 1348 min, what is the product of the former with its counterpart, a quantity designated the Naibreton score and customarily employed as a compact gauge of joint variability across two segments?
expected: 298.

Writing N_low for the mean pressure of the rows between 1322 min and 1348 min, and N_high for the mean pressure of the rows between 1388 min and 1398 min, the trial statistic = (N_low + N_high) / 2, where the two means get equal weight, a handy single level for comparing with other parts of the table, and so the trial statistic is 95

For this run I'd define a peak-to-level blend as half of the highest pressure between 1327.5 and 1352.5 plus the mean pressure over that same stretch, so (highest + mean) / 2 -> 80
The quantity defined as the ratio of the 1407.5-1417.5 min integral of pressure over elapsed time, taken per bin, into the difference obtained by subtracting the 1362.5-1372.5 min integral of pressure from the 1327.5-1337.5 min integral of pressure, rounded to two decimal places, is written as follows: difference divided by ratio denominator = -0.27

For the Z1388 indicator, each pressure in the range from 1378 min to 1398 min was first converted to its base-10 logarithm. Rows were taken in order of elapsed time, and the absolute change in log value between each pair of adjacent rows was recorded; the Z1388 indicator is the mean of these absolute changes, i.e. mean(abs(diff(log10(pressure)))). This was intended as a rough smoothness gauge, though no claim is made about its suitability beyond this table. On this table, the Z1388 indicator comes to 0.00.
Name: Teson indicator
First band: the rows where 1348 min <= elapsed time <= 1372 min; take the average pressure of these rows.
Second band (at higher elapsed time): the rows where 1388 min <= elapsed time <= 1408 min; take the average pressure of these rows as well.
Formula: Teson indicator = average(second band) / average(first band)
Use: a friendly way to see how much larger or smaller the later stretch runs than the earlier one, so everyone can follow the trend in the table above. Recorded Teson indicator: 1.2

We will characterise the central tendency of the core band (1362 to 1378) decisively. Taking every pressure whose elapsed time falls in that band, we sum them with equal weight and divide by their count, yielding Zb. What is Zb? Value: 105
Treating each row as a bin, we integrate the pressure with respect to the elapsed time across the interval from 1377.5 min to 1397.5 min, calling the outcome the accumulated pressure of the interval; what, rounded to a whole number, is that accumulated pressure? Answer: 2345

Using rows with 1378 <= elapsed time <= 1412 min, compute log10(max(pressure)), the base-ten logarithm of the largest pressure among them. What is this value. 2.09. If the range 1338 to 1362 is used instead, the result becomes 2.06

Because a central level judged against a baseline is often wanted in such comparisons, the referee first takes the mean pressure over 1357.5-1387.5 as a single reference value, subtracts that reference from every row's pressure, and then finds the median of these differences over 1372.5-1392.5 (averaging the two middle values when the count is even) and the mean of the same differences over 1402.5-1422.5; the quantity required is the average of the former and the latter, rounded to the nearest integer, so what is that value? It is 7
